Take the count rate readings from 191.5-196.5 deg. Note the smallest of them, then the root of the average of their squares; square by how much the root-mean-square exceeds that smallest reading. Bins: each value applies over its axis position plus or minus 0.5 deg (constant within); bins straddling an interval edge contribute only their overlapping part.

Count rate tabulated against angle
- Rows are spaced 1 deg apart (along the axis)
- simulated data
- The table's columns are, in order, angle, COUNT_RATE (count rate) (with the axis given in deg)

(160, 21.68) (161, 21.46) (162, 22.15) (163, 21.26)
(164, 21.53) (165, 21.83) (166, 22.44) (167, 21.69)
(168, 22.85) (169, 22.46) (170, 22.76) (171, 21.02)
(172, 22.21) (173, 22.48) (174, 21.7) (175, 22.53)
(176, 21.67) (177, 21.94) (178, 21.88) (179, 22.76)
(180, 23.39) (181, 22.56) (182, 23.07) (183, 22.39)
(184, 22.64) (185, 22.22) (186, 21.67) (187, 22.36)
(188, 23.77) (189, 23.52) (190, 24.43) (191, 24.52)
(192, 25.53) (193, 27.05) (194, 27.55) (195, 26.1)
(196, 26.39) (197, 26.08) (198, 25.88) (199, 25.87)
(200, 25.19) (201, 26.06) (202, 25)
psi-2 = 1.0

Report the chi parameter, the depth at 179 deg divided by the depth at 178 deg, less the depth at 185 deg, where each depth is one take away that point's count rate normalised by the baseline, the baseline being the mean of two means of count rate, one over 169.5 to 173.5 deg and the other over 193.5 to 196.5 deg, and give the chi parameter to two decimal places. 0.56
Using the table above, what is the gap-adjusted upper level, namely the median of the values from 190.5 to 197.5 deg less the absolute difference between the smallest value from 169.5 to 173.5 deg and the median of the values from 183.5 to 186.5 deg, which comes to 24.9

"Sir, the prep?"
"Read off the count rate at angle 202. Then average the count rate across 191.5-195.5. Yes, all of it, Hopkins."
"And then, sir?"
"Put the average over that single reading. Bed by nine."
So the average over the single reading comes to 1.06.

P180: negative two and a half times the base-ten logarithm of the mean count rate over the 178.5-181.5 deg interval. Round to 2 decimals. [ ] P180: -3.40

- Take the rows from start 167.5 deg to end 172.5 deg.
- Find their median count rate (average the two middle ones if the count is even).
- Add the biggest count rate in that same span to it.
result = 45.3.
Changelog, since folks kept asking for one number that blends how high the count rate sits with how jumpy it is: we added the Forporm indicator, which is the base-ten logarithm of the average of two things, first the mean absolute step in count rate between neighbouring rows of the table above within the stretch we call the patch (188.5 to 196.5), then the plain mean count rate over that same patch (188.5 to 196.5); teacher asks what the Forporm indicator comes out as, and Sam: 1.12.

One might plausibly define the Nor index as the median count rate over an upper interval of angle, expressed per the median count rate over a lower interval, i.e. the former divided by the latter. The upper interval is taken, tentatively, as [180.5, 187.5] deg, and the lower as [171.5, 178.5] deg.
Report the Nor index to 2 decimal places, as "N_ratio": 1.02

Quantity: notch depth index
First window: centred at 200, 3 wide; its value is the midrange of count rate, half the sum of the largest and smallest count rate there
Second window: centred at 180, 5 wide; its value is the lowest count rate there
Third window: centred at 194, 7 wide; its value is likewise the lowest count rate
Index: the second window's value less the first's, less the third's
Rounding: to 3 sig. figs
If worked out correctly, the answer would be -28.3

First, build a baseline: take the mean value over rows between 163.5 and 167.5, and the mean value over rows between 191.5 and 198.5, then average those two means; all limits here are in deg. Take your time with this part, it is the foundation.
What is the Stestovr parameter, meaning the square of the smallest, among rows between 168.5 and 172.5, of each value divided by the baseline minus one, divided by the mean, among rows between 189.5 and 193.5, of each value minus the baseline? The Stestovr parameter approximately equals 0.013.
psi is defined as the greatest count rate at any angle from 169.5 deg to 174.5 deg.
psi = 22.76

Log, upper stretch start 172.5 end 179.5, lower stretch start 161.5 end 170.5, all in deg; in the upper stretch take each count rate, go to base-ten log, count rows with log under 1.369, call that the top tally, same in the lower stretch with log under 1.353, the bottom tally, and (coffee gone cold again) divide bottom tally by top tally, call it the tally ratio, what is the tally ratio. 1.0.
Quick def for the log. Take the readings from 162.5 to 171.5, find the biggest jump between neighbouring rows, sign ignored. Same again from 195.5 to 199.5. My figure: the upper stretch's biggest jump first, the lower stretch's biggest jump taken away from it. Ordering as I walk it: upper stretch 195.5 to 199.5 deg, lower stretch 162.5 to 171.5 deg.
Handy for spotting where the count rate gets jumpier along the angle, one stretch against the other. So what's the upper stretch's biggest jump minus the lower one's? -1.4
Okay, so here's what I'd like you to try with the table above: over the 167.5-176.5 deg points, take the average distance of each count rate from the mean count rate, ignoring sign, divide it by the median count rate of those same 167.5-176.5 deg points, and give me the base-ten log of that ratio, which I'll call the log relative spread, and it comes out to -1.668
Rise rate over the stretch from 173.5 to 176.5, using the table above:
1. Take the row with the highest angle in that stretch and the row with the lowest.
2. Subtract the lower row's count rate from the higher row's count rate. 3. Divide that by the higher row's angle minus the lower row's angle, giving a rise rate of 0.0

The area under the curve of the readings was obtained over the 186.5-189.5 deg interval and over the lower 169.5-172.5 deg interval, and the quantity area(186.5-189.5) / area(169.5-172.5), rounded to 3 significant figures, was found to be 1.06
